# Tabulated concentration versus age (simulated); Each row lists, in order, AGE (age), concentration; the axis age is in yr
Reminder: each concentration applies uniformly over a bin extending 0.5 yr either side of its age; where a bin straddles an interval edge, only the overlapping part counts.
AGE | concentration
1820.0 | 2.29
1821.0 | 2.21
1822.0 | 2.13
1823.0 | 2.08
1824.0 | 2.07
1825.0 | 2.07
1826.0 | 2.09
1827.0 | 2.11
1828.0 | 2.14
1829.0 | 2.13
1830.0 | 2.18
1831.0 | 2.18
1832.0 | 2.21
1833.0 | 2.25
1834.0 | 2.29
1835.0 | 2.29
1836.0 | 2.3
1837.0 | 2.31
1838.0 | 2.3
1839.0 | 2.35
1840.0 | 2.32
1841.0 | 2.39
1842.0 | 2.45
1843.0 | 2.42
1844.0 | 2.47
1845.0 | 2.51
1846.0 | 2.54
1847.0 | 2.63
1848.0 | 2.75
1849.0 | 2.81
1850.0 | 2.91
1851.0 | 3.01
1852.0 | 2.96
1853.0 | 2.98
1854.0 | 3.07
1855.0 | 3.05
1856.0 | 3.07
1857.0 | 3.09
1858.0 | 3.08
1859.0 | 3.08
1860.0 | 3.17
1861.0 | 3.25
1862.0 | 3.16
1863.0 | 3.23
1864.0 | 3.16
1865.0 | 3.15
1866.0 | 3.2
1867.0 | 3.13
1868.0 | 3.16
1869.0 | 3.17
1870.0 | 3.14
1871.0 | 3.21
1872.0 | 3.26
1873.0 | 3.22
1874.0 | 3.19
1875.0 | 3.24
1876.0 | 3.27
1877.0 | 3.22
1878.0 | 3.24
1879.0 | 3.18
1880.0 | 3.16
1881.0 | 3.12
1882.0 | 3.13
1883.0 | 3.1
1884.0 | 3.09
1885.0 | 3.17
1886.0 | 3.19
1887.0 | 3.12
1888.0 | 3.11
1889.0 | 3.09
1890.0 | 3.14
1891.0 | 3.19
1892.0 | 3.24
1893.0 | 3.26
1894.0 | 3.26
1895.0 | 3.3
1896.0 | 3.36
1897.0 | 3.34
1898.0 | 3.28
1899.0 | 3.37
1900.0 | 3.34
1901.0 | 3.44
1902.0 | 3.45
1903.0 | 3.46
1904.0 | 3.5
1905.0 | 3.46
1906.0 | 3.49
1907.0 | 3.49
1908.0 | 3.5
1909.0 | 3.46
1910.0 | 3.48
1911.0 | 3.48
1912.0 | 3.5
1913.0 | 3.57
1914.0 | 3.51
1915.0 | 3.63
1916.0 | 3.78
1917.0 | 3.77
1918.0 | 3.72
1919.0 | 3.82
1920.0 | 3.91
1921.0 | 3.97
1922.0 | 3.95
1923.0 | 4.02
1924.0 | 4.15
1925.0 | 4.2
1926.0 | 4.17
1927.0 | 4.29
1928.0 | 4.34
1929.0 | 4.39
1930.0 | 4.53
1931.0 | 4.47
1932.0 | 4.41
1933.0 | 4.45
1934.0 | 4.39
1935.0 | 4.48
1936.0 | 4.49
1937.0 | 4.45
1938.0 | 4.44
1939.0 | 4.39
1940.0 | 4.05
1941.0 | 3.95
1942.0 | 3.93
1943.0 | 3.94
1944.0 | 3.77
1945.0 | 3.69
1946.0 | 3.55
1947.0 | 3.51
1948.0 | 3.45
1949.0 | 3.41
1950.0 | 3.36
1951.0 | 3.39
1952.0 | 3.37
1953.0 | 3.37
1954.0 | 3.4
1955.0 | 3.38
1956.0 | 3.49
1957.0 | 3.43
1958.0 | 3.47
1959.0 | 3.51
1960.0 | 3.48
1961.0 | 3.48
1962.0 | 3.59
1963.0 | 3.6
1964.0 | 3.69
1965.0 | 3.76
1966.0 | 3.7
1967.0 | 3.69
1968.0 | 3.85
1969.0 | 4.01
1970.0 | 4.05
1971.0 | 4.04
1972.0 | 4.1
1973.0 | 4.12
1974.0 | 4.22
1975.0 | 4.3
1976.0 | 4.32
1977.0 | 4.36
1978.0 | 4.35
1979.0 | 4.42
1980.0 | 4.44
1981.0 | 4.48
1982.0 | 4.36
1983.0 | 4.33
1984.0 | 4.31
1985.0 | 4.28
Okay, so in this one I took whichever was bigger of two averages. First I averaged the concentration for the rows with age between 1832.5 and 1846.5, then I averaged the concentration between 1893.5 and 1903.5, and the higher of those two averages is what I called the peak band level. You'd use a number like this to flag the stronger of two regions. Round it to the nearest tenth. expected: 3.4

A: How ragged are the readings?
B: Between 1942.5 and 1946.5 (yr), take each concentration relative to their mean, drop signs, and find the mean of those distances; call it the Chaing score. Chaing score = 0.12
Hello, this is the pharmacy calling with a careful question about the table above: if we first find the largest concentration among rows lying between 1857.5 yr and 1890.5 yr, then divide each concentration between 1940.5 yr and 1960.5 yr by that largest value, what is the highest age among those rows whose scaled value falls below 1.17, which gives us 1960.0 yr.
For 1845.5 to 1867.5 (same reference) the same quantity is 1867.0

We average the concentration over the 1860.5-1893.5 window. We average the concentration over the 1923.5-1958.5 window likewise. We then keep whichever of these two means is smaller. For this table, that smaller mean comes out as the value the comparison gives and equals 3.18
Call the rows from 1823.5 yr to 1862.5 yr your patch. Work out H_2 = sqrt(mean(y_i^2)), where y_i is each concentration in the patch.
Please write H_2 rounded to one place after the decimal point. 2.6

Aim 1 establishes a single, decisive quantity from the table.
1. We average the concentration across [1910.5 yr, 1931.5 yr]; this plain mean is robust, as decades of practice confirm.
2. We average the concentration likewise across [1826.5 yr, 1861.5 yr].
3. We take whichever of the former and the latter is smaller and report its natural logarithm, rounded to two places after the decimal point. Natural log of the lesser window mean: 0.96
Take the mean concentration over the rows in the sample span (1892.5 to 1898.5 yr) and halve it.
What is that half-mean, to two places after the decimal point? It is 1.65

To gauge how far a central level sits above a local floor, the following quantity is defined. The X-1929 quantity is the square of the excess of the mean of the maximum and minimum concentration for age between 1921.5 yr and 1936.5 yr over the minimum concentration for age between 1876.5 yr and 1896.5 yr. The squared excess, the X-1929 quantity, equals 1.3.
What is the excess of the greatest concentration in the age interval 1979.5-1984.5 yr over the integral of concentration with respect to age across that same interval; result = -17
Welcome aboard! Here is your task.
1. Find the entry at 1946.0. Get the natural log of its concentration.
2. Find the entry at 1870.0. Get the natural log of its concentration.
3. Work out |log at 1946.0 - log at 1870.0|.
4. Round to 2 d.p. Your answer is 0.12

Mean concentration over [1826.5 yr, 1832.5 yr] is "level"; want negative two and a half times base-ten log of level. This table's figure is -0.84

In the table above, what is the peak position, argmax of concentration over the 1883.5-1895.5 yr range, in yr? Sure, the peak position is 1895.0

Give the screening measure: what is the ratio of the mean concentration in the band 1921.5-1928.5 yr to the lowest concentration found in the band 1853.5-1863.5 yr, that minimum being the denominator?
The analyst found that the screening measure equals 1.36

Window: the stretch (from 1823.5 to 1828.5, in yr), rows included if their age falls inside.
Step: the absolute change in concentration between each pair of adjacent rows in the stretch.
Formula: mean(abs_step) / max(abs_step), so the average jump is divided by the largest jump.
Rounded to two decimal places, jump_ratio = 0.58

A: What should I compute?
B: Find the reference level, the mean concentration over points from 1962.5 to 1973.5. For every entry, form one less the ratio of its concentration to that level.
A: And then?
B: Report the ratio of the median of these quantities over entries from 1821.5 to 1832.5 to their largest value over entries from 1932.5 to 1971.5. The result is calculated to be 3.4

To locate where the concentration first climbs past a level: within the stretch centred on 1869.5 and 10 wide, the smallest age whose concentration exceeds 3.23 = 1872.0 yr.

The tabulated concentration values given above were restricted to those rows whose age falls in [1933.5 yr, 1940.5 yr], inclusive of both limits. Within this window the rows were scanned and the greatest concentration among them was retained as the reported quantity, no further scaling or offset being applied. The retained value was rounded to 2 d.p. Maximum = 4.49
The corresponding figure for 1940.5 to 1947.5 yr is 3.95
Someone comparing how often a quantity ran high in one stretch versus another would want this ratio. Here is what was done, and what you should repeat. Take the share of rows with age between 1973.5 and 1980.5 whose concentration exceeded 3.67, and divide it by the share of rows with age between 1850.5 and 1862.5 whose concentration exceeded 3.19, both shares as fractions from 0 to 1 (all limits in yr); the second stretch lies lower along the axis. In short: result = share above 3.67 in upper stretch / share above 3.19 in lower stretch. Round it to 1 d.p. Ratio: 12.0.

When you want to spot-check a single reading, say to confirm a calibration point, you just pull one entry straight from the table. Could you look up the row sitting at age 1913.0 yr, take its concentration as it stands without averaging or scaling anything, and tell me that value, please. 3.57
